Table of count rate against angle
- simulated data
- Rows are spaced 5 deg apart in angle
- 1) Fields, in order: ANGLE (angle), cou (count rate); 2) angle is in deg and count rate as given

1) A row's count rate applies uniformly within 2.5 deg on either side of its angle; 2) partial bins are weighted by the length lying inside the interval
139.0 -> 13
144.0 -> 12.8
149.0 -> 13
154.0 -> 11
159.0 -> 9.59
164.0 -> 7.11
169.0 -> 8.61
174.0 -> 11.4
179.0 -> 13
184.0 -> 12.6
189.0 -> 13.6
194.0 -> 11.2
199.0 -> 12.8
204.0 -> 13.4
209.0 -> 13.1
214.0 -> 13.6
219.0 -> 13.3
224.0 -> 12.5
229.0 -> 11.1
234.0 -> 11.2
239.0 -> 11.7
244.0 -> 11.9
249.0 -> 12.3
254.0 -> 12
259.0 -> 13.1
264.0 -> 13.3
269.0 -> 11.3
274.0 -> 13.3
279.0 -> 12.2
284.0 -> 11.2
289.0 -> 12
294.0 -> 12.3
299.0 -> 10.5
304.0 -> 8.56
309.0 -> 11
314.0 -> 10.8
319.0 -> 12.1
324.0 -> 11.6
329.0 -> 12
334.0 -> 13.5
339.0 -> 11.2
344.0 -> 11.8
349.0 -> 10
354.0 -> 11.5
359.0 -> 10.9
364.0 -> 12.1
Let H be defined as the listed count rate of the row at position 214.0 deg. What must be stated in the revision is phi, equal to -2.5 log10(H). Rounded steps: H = 13.6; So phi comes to -2.83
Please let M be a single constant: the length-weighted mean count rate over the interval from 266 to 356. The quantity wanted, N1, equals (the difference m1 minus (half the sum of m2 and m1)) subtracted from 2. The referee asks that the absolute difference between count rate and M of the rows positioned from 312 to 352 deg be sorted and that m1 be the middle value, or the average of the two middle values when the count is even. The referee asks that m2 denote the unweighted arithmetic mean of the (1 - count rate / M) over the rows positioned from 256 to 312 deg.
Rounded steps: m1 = 0.5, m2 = -0.018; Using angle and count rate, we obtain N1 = 1.7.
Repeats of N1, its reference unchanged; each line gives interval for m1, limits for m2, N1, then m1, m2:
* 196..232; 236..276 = 1.2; 1.6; -0.075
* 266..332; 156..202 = 1.7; 0.6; 0.035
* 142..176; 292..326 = 1.3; 1.5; 0.045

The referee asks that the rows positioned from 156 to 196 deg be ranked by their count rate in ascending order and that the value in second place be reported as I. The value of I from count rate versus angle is 8.61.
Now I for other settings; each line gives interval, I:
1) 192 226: 12.5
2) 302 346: 10.8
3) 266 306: 10.5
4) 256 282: 12.2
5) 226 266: 11.2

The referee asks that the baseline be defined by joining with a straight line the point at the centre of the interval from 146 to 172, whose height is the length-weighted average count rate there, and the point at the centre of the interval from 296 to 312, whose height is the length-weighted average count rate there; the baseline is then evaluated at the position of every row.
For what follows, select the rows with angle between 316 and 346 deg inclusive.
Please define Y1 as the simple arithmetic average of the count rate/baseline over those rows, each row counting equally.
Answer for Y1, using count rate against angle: 1.19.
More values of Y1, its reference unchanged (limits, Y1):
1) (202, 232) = 1.28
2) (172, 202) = 1.25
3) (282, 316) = 1.08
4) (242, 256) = 1.20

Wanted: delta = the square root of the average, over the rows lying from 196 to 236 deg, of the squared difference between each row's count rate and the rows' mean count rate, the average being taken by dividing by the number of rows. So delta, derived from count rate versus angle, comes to 0.9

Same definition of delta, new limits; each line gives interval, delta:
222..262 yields 0.6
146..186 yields 2.0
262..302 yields 0.9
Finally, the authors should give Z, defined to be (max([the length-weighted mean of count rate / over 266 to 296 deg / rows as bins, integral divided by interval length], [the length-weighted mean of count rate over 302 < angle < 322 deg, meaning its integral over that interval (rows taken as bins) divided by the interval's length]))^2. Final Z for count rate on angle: 146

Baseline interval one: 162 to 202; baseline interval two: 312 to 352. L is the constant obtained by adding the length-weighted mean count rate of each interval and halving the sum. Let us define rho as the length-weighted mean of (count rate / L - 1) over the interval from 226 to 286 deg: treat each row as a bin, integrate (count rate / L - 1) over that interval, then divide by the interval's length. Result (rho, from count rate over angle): 0.049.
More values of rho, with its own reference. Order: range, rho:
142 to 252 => 0.030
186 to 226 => 0.125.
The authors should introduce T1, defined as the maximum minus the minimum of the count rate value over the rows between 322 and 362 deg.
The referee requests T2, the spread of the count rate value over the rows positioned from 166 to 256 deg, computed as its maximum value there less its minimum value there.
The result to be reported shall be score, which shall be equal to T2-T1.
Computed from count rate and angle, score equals 1.5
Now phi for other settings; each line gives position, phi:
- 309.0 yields -2.60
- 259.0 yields -2.79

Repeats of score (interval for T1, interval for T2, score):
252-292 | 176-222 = 0.3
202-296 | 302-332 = 1.0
